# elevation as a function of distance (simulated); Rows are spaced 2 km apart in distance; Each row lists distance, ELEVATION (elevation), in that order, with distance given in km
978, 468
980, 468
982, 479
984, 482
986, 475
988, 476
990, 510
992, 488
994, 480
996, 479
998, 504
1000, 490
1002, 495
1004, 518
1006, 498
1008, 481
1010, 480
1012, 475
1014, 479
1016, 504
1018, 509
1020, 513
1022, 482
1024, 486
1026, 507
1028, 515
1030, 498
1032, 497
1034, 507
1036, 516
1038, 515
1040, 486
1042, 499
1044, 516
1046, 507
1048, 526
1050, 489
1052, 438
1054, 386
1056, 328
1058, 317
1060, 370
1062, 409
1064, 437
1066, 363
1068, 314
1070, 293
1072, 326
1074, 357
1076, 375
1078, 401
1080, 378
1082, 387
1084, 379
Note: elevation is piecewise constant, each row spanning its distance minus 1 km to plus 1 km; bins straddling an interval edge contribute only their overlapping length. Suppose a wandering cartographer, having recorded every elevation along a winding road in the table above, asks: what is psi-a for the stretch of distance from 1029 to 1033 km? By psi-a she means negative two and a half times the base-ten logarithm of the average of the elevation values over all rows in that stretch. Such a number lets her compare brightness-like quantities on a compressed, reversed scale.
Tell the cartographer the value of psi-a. -6.74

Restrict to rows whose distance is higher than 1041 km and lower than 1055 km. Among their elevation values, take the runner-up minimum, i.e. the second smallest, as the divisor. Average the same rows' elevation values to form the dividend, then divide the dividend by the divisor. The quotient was 1.096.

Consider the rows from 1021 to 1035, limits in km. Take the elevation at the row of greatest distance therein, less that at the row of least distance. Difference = 25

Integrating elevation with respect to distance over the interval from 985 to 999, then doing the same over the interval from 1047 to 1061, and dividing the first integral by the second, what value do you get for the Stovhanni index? 1.2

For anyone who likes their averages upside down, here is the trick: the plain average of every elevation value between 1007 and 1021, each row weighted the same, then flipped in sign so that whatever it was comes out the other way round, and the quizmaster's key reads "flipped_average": -492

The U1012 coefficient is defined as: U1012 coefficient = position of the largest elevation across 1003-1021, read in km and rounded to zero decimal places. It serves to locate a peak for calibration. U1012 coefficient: 1004 km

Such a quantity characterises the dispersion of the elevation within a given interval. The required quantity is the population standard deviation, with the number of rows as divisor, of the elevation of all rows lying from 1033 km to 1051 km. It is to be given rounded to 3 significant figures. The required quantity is 12.5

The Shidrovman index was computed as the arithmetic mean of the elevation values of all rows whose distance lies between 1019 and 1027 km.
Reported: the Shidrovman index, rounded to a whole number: 497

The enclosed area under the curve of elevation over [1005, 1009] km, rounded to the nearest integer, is 1958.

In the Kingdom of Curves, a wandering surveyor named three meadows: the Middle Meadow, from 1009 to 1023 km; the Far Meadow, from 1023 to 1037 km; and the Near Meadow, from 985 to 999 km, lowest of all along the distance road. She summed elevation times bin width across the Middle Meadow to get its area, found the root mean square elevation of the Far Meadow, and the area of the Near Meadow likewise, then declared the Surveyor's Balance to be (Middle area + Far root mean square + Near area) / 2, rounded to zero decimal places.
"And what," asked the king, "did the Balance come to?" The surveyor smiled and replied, 7106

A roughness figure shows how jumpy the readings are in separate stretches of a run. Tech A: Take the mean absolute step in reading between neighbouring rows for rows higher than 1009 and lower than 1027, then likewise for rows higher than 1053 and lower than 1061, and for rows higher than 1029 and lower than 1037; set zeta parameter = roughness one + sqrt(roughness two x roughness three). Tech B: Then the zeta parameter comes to 29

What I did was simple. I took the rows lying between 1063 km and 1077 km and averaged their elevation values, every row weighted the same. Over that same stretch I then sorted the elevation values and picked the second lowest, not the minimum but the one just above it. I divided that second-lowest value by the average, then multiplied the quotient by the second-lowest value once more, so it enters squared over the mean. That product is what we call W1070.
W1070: 280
